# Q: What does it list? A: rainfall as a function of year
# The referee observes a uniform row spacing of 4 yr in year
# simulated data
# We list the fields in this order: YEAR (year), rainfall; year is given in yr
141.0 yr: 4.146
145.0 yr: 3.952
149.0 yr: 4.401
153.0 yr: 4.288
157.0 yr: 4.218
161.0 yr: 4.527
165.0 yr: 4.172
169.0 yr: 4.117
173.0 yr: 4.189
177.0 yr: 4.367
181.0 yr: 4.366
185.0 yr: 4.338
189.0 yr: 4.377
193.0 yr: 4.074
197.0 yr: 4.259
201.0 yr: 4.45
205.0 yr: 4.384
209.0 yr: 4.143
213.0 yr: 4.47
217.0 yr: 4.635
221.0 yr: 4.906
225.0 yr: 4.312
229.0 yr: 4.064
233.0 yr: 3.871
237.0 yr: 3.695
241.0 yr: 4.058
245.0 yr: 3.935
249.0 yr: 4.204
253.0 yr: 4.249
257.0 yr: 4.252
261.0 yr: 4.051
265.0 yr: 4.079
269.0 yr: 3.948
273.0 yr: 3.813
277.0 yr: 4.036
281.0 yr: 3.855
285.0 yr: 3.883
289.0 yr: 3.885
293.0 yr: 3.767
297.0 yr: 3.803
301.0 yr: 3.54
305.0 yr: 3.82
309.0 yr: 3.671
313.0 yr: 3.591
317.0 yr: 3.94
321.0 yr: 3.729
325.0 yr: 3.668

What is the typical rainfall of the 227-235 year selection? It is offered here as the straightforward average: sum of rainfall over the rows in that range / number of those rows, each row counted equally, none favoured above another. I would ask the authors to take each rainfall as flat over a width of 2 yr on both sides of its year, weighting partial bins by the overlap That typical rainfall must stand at 3.97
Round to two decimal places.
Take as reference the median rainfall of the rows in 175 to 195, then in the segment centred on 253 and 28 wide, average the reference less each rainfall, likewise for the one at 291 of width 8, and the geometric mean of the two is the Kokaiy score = 0.37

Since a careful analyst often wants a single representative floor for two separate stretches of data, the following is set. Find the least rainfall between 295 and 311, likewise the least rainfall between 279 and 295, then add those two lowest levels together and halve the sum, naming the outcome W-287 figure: 3.65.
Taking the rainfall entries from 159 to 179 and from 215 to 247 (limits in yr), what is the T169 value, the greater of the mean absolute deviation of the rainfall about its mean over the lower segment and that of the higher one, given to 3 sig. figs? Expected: 0.325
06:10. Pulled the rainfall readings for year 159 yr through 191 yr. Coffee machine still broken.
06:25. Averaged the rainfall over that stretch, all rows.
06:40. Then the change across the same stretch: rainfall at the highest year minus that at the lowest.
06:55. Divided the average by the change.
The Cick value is -29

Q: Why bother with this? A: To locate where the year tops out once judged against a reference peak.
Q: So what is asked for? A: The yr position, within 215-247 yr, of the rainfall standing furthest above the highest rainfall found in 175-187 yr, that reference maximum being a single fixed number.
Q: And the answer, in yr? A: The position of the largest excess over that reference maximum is 221.0 yr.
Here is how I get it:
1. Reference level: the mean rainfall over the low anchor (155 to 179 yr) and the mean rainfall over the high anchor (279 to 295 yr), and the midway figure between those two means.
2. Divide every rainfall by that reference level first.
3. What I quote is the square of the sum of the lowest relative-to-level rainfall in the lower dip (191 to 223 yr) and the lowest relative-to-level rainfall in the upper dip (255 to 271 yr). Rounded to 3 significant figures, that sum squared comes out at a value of 3.91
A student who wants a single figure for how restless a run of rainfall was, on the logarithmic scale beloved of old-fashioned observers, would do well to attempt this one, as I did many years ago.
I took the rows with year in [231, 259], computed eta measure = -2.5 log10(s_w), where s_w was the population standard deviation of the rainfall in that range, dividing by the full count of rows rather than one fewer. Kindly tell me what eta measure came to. 1.76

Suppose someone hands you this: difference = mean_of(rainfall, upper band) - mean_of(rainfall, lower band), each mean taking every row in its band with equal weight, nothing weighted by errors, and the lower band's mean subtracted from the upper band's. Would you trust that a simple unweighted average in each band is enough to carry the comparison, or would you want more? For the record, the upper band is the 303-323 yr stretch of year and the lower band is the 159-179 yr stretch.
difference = -0.52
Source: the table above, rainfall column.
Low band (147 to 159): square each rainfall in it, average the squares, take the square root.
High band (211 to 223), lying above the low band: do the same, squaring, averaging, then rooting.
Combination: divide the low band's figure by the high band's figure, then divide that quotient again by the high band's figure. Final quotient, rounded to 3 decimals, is 0.197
